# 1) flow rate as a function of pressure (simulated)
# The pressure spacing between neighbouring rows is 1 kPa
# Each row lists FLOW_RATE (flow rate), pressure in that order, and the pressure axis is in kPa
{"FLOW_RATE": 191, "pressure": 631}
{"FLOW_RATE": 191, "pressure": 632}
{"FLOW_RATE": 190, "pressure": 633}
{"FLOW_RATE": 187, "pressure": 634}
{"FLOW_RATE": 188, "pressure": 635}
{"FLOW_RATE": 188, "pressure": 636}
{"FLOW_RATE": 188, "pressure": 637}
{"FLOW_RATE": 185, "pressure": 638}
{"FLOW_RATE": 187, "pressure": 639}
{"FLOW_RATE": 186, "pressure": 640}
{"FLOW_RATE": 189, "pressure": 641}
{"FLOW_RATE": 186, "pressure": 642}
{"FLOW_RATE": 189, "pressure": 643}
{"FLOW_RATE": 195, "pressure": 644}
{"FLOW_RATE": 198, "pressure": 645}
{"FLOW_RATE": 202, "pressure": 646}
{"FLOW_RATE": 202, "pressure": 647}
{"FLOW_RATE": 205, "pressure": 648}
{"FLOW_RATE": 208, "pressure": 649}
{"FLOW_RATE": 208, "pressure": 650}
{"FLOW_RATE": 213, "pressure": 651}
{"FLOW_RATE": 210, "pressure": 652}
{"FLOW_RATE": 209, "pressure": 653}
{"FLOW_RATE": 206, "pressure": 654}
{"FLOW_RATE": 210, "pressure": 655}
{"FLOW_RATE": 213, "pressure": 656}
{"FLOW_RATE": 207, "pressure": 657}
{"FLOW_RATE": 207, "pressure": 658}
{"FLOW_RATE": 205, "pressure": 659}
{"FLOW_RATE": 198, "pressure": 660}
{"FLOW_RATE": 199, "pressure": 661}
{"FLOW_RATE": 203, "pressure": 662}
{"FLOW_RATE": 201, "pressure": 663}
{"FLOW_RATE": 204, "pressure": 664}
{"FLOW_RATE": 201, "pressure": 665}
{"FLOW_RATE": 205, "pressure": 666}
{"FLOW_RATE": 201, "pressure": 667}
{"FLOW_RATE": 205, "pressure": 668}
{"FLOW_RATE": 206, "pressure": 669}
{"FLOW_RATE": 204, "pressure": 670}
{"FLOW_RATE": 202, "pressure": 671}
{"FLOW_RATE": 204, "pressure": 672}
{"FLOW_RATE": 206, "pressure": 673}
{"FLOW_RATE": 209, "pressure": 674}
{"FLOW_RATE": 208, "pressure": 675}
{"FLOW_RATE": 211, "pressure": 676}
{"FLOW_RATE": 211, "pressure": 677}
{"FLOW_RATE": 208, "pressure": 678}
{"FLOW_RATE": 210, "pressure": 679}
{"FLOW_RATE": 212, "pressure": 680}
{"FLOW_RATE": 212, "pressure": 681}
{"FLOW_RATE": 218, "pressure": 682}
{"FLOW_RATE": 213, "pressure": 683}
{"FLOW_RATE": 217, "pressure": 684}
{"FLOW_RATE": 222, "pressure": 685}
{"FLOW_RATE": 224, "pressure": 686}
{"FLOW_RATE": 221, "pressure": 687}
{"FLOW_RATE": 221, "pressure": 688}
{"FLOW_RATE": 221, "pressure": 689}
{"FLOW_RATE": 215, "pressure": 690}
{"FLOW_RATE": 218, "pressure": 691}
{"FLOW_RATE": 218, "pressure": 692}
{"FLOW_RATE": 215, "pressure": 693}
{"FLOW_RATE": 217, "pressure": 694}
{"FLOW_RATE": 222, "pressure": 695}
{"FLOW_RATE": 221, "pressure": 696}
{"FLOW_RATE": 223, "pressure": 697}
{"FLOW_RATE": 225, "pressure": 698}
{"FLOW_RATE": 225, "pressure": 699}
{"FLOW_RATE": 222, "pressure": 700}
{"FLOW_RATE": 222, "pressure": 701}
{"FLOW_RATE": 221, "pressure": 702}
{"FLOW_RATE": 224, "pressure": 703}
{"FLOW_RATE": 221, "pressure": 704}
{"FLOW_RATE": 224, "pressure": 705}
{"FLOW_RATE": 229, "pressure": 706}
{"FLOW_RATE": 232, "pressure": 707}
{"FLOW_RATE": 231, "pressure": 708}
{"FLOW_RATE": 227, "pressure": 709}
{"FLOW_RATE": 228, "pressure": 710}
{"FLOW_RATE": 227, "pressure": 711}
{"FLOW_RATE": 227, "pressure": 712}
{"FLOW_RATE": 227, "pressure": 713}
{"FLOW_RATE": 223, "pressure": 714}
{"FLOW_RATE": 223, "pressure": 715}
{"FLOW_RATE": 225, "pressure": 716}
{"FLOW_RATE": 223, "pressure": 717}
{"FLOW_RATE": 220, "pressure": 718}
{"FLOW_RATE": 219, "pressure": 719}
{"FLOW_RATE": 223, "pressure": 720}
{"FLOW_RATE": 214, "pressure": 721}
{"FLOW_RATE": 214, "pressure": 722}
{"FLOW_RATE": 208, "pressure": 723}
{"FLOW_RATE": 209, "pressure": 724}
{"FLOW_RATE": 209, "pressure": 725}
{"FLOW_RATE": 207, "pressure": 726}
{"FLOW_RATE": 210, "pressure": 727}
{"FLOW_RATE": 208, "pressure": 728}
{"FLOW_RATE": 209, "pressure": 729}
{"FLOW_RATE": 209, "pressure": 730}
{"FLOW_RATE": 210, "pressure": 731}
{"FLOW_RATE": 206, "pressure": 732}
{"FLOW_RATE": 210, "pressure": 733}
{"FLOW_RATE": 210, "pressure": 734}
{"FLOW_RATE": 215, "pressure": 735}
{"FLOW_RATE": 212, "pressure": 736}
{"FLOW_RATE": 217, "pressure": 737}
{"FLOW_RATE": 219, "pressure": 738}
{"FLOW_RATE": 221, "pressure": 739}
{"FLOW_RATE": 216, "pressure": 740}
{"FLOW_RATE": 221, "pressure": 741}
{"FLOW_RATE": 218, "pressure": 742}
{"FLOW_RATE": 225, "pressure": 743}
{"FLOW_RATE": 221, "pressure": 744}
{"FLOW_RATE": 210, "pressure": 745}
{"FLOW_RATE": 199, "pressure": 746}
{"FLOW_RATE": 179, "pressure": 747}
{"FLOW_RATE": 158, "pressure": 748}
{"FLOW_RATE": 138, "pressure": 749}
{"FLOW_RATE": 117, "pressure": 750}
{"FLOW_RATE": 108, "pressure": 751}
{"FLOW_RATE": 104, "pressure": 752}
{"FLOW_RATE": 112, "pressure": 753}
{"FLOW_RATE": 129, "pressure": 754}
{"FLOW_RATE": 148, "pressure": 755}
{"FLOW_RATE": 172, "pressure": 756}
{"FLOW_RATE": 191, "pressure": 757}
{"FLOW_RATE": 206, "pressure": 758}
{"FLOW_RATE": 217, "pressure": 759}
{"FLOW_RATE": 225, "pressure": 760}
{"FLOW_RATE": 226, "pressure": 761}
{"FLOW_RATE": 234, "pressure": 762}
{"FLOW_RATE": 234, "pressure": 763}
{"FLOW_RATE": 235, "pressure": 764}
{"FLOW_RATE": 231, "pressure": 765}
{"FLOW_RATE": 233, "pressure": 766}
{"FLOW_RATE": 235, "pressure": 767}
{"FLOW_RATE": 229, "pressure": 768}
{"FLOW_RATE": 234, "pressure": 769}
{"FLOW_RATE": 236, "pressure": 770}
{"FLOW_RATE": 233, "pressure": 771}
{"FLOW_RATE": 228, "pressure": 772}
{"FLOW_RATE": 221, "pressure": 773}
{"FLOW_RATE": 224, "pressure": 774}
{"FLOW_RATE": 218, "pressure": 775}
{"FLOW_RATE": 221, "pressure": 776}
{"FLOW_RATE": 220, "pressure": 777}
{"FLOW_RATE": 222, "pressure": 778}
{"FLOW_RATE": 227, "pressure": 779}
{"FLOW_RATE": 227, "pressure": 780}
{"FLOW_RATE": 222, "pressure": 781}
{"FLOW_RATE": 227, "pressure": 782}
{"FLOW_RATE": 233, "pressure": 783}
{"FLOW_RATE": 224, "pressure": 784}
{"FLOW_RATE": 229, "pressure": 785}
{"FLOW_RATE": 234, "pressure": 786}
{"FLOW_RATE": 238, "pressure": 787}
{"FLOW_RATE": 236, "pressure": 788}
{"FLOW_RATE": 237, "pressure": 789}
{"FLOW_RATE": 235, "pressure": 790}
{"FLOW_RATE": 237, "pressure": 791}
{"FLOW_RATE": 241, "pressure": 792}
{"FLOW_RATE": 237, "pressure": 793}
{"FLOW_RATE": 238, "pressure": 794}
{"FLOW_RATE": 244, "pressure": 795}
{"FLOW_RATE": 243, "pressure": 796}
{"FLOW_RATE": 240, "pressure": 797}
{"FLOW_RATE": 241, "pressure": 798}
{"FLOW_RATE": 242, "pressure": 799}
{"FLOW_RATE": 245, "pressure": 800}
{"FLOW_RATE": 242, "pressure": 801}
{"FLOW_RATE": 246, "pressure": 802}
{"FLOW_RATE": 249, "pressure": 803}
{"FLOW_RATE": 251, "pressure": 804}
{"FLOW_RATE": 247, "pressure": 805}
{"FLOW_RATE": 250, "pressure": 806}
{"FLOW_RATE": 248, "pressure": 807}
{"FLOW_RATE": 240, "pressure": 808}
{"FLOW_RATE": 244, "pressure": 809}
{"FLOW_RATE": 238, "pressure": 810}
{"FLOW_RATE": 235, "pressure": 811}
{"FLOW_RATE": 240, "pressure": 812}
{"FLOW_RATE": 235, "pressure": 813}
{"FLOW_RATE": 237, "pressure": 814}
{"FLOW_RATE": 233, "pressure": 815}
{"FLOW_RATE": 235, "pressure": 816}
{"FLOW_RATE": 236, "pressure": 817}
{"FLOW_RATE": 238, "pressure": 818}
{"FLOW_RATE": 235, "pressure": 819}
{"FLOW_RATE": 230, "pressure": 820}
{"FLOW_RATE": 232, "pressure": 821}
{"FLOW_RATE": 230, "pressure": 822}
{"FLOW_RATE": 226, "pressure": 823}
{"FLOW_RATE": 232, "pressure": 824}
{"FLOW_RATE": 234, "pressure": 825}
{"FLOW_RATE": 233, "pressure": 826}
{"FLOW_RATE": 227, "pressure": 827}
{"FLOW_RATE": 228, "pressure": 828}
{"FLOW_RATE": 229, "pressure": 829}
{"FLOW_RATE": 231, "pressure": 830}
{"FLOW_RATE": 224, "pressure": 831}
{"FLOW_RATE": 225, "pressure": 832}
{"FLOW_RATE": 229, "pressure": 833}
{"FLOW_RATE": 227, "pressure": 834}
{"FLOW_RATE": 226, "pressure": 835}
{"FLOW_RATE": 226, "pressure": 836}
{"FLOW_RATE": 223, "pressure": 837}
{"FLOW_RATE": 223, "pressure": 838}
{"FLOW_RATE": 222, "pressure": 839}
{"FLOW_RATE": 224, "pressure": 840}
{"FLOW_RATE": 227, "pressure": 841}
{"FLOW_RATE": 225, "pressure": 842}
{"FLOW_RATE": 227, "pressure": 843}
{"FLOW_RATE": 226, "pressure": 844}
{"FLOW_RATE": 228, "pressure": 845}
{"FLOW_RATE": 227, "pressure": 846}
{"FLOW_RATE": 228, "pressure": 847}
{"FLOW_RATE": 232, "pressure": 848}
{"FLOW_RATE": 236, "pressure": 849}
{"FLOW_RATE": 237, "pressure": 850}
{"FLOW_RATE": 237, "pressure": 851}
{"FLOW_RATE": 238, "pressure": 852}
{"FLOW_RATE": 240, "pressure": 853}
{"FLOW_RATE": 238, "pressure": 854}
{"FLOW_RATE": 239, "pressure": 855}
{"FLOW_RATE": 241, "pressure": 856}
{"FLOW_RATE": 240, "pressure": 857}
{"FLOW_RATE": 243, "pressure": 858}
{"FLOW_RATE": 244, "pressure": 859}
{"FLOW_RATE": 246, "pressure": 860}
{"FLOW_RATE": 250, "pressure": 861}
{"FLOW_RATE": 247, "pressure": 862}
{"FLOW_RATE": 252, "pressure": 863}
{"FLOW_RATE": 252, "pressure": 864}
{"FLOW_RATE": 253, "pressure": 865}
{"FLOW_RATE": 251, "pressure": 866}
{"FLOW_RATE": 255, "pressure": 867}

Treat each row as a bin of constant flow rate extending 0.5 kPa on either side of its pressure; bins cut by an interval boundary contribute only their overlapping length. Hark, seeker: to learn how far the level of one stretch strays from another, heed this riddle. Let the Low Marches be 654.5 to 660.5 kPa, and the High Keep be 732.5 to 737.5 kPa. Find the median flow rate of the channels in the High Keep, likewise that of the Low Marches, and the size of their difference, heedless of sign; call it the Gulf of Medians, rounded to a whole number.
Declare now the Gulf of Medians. 5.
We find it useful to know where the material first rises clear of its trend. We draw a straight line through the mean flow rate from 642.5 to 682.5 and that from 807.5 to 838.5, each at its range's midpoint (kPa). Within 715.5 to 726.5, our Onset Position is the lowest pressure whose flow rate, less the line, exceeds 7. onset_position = 716 kPa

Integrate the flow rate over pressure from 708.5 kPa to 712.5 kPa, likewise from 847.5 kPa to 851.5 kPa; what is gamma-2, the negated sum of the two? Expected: -1851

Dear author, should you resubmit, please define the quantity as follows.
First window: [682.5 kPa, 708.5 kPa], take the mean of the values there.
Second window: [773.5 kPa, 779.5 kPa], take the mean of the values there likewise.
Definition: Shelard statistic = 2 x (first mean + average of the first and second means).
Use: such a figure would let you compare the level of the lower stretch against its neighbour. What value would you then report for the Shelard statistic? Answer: 887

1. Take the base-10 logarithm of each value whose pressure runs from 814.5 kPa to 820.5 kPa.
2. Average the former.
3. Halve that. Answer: 1.19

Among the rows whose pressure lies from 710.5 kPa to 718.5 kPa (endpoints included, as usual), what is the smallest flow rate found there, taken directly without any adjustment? 220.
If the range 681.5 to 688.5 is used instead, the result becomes 213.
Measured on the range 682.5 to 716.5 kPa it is 213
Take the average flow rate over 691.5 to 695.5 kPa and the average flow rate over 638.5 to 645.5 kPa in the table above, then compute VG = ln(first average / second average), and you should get 0.14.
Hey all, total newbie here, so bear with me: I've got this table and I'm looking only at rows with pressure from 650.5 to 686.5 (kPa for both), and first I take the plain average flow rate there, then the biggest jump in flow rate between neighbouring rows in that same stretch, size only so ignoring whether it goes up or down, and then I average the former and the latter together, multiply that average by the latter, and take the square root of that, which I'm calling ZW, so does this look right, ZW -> 27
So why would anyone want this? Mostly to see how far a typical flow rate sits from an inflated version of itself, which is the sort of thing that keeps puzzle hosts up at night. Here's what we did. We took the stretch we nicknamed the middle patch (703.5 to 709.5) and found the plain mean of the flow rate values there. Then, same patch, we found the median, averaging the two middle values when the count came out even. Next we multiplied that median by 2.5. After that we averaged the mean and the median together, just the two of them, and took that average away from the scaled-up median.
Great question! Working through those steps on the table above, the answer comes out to 342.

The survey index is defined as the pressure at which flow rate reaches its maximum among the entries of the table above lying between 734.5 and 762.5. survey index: 762 kPa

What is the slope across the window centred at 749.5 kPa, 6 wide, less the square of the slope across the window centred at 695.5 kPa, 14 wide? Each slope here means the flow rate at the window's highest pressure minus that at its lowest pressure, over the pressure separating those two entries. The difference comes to -15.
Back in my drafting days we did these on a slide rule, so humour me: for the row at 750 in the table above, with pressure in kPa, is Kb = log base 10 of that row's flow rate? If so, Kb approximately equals 2.068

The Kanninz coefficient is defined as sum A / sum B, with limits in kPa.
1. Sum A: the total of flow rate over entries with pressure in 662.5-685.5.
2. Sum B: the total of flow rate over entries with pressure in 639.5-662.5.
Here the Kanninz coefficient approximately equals 1.03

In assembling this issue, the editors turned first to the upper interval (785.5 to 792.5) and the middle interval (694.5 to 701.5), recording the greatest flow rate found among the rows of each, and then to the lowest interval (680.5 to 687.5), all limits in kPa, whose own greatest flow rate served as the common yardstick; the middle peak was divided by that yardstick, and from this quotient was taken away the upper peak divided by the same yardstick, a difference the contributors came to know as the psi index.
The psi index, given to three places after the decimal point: -0.071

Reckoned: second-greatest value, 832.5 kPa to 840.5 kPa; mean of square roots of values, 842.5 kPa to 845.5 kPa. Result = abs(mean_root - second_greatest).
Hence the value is 212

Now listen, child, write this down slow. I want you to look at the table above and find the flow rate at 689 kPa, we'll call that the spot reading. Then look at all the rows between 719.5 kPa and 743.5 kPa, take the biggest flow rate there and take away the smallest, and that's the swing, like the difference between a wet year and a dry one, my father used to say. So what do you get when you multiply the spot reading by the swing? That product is 4199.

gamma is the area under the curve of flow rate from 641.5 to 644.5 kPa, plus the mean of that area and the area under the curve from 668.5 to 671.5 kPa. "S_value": 1161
